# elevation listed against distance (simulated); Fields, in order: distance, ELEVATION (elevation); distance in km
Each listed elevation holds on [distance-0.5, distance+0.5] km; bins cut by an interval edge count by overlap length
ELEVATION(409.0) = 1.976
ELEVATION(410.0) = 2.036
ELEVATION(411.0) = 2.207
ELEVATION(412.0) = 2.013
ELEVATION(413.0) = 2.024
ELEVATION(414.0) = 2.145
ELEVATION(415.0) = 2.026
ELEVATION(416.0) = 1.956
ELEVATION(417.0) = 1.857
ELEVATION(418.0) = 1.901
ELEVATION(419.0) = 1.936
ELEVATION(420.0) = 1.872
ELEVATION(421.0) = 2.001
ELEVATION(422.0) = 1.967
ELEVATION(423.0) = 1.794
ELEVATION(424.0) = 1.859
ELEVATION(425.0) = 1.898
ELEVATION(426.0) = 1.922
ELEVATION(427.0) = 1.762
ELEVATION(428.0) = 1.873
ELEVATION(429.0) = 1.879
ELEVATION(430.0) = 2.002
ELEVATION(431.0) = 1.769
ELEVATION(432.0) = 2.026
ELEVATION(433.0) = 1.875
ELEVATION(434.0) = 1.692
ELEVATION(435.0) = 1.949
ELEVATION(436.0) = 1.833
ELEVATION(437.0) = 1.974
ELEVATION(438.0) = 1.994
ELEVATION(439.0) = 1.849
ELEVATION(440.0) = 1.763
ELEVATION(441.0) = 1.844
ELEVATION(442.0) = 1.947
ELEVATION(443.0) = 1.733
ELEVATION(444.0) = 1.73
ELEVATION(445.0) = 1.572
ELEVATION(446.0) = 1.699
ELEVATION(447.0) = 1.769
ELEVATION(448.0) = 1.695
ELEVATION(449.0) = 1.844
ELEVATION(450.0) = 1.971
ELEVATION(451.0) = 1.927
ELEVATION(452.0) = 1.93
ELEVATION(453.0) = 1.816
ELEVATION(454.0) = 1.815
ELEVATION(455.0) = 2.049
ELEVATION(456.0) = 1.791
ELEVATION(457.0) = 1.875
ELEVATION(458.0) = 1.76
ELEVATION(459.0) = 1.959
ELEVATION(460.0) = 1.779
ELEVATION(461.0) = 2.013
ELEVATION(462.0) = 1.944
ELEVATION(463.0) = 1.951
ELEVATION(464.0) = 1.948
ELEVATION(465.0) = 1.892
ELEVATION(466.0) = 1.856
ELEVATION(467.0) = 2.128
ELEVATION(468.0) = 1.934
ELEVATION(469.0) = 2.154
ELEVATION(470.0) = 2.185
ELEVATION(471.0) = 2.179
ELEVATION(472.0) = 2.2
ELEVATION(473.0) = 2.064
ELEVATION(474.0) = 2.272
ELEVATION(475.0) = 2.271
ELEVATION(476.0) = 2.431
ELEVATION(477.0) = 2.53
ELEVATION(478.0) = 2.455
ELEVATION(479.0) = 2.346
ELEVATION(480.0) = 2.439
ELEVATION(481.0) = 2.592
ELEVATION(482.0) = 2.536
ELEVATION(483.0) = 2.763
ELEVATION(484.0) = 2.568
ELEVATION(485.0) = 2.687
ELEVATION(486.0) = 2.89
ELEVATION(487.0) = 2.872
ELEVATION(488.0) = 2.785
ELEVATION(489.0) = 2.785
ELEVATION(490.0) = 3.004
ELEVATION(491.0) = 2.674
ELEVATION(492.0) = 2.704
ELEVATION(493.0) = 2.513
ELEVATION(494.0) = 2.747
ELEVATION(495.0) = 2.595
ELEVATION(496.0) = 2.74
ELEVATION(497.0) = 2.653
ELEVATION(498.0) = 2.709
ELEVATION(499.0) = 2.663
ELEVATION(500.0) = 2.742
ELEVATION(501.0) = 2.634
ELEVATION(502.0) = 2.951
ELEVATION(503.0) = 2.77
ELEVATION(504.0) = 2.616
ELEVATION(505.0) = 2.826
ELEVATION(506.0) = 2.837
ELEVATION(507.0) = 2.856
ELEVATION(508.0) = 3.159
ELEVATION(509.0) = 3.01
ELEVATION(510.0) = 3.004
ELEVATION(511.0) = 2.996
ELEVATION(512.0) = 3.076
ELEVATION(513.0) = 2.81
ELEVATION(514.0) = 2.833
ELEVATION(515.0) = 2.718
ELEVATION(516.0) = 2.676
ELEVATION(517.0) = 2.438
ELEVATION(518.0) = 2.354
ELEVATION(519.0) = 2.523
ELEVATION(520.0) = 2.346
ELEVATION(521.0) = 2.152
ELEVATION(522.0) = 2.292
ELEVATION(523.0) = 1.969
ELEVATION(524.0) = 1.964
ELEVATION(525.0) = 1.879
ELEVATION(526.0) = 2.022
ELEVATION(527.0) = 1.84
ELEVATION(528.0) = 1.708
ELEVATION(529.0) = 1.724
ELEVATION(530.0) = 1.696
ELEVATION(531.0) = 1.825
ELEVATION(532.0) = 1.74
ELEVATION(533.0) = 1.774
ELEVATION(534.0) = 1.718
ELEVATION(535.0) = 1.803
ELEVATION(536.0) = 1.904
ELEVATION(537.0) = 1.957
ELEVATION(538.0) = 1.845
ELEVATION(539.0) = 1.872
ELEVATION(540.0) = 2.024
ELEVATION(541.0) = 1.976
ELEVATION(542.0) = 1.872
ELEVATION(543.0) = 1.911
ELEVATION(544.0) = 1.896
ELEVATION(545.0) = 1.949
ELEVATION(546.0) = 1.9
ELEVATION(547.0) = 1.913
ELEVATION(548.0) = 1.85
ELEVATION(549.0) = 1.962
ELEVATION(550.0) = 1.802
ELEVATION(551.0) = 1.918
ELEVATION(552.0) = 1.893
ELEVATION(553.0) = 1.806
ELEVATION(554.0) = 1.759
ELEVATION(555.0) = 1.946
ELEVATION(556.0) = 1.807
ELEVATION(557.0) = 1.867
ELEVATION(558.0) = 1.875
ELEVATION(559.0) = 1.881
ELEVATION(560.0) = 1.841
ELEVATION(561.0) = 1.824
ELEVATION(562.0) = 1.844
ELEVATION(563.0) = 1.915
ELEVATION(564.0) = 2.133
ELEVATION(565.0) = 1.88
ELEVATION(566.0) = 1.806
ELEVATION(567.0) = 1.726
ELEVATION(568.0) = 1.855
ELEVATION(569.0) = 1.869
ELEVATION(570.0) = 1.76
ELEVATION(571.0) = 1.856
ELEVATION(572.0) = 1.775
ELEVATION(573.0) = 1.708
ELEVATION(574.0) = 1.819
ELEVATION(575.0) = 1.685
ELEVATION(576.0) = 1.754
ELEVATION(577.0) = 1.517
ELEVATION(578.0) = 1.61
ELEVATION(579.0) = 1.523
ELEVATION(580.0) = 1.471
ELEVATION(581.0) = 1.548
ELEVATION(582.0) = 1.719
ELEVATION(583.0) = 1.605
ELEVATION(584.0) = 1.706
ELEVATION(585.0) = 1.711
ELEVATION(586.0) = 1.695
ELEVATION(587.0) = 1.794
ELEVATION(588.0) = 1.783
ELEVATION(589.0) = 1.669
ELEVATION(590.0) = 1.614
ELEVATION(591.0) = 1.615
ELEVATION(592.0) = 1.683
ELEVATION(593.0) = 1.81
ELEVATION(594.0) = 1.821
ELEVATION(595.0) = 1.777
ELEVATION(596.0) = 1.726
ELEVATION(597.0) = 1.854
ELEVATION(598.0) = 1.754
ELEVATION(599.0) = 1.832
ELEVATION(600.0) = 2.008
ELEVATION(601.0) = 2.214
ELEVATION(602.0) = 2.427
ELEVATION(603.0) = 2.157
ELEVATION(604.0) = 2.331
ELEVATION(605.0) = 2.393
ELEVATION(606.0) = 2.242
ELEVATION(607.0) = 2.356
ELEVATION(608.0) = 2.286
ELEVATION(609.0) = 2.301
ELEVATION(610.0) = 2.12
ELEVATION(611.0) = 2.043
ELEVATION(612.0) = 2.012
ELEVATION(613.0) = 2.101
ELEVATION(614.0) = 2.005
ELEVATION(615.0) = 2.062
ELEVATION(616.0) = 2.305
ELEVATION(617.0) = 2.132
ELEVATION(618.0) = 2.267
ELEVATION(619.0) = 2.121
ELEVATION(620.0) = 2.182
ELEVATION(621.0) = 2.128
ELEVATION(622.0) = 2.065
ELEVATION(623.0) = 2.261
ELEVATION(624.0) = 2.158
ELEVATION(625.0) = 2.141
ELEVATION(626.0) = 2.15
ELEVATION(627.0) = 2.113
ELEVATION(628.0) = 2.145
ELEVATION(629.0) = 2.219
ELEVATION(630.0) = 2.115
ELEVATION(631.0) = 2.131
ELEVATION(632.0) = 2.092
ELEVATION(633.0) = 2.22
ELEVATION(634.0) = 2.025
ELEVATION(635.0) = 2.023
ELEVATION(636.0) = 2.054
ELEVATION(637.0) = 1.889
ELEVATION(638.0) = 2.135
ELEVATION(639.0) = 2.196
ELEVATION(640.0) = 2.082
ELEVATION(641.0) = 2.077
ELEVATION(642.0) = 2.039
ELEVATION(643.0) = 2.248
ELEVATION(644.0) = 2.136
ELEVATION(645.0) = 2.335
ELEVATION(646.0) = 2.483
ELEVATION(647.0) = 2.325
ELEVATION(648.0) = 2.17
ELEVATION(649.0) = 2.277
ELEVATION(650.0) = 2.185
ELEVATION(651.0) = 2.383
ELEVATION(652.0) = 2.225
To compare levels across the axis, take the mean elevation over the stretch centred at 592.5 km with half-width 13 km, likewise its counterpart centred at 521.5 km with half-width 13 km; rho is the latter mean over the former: 1.24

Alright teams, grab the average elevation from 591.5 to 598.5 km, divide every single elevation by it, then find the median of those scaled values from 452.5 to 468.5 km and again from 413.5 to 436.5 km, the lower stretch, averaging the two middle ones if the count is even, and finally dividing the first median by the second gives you 1.01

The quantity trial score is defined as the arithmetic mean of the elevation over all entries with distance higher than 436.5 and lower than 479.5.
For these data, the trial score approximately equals 1.97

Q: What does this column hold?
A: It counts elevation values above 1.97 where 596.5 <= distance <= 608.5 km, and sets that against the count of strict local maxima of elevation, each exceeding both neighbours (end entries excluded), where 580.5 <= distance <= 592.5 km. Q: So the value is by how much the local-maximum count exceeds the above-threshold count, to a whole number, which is -6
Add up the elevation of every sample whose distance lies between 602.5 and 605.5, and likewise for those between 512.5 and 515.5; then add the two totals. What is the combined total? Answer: 15.2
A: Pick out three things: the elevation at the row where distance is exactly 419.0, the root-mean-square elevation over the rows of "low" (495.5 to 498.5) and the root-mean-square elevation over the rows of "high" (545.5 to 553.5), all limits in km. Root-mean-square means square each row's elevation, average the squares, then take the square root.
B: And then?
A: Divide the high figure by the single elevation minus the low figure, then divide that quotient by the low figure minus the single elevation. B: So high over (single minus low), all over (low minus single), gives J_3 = -3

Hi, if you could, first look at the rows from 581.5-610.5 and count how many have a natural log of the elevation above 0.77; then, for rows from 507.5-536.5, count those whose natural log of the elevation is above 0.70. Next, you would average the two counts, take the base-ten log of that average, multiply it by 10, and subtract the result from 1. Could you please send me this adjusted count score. -10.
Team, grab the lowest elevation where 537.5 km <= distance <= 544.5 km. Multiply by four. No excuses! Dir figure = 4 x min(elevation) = 7.4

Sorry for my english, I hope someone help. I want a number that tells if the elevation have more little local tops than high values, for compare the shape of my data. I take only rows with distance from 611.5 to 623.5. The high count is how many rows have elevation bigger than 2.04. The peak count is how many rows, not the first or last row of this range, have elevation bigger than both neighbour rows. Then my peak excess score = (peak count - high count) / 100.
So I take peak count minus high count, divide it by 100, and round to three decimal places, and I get -0.060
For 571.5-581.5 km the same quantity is 0.030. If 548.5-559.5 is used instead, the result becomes 0.020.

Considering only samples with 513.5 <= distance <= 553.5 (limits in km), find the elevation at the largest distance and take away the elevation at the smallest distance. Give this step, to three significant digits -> -1.03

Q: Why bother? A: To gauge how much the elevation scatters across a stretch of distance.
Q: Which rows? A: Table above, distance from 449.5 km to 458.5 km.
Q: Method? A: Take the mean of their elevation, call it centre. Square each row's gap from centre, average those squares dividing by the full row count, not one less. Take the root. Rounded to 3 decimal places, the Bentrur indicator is 0.090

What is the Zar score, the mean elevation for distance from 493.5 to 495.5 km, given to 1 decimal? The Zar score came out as 2.7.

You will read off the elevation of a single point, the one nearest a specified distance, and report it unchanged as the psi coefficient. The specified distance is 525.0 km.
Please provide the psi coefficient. 1.879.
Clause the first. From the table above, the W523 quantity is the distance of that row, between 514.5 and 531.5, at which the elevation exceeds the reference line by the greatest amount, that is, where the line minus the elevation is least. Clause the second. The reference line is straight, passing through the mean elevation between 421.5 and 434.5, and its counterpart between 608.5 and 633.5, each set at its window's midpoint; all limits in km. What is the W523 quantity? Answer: 515.0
